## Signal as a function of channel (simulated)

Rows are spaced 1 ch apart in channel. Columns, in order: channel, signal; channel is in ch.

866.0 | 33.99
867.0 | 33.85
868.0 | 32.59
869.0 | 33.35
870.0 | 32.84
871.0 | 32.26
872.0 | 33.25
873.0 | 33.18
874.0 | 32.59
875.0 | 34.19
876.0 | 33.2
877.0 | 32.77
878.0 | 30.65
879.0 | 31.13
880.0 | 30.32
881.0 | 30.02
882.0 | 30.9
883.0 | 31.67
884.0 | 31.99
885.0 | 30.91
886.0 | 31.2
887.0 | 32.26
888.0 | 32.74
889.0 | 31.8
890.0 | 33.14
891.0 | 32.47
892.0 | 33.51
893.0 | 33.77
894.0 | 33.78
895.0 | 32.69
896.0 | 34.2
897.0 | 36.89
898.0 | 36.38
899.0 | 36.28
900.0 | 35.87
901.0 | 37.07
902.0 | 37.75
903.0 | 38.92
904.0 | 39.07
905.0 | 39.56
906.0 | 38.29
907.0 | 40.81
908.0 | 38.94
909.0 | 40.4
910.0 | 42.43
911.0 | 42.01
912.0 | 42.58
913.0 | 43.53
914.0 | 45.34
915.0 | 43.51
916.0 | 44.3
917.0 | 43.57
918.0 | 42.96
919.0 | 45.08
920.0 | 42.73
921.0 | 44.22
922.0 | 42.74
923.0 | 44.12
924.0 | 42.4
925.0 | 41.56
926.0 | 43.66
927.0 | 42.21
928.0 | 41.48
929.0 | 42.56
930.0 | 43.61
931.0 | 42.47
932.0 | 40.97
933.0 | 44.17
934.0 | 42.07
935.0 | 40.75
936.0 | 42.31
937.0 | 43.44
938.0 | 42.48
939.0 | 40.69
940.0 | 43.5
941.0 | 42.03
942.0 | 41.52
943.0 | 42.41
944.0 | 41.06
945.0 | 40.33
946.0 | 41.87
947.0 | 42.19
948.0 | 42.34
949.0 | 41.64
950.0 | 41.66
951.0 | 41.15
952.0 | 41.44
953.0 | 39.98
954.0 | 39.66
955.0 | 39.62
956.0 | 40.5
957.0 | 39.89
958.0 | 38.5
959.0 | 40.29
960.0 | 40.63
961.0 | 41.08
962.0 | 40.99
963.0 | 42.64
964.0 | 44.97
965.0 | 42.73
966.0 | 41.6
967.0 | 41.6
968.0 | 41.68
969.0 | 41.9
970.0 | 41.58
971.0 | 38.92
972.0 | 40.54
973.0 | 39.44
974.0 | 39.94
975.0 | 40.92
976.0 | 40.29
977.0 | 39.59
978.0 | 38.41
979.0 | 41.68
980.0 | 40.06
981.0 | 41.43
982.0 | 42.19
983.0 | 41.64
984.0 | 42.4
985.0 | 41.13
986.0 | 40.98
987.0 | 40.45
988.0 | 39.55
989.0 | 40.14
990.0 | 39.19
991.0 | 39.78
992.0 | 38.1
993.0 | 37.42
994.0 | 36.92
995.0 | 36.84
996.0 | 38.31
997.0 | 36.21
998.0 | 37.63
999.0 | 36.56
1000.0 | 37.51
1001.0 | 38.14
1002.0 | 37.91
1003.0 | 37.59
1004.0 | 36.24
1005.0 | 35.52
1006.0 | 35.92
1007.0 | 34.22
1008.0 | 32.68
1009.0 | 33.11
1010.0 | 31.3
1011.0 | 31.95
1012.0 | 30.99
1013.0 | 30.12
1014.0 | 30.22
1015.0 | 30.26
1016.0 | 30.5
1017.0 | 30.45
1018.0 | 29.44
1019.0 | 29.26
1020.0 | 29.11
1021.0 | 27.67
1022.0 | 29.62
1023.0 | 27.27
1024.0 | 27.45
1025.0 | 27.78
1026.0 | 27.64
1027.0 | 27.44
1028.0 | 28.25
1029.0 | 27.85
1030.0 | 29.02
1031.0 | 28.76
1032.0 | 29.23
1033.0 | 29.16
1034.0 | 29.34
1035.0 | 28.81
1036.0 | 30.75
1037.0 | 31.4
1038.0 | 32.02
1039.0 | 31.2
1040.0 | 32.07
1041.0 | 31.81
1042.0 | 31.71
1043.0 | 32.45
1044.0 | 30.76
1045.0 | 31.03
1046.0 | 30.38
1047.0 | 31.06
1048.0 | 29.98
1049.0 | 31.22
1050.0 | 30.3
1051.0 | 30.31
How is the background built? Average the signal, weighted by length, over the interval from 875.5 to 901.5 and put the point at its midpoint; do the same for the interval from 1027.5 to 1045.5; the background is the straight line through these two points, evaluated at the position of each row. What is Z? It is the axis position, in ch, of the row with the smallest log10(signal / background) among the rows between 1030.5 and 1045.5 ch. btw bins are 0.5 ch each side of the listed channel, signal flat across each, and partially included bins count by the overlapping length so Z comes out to 1031.0 ch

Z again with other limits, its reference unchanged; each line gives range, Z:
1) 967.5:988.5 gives 978.0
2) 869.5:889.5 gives 881.0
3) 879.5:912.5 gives 881.0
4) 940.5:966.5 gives 958.0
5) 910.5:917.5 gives 911.0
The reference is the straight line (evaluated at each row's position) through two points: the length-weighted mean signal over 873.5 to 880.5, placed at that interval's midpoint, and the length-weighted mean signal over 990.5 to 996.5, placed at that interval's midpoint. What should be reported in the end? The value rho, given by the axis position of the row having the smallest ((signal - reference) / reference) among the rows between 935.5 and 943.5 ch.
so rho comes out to 939.0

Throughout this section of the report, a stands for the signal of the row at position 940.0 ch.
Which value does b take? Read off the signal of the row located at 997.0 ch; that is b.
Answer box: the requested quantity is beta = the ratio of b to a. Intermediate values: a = 43.5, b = 36.21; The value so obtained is 0.83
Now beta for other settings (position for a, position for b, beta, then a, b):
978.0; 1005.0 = 0.92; 38.41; 35.52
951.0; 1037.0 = 0.76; 41.15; 31.4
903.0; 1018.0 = 0.76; 38.92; 29.44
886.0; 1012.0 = 0.99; 31.2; 30.99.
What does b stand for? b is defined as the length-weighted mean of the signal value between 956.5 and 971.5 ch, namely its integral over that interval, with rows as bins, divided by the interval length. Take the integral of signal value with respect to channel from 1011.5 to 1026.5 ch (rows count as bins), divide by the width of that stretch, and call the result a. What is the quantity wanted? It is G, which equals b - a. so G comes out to 12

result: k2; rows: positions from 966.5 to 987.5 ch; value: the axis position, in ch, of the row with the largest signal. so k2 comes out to 984.0 ch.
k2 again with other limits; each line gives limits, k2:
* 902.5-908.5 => 907.0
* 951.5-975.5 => 964.0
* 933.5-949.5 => 940.0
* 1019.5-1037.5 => 1037.0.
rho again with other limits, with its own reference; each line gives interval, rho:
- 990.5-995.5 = 995.0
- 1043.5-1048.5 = 1048.0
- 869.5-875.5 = 871.0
